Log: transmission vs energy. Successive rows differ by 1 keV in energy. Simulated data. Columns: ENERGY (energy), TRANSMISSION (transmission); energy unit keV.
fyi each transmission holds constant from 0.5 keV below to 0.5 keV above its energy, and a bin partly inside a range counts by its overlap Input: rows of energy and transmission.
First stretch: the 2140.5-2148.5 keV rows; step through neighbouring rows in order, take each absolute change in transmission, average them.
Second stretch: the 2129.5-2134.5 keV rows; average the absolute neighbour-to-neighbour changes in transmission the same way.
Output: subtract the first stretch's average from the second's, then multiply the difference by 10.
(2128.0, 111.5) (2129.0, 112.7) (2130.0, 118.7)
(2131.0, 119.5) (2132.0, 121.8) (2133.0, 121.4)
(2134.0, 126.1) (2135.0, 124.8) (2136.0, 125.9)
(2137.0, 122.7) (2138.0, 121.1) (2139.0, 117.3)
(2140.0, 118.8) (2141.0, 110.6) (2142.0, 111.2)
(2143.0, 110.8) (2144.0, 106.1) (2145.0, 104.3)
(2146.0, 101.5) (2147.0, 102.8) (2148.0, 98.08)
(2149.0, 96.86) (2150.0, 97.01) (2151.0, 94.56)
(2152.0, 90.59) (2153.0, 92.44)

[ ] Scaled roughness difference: -3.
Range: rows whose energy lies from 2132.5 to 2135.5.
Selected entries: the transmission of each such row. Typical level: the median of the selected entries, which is 125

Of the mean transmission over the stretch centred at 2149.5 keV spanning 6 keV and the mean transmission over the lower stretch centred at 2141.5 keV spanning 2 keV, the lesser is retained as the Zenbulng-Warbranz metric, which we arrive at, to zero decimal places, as 97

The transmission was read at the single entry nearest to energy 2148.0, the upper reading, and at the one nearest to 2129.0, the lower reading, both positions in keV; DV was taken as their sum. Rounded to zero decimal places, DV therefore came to 211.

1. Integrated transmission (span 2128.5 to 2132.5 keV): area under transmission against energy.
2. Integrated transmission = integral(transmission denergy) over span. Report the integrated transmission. 473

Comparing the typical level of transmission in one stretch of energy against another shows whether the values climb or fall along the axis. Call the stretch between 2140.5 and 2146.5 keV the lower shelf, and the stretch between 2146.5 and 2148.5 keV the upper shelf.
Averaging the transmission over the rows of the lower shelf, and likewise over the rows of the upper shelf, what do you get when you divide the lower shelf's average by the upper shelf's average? 1.07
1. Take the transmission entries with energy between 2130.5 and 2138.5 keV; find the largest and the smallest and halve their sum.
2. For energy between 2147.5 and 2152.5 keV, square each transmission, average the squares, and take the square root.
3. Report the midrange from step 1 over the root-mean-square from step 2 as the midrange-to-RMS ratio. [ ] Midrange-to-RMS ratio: 1.29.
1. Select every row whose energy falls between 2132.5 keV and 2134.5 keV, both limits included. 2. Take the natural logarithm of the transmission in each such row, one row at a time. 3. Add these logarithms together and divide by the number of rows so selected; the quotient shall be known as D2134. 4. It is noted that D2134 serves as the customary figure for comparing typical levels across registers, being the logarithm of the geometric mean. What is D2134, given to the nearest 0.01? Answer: 4.82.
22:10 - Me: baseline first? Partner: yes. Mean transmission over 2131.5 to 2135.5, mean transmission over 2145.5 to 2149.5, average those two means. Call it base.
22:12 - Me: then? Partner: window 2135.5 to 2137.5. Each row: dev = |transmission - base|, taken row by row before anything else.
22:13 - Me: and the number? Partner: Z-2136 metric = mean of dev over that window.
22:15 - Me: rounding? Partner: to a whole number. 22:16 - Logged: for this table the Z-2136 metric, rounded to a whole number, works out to 13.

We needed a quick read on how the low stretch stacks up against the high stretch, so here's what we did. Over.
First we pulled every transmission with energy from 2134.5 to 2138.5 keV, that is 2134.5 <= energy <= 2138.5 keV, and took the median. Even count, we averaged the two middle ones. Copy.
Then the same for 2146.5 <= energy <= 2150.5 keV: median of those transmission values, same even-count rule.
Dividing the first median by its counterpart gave 1.27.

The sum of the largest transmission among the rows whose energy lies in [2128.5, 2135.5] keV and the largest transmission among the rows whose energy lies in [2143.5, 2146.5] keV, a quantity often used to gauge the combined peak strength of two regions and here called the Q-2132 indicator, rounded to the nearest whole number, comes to 232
